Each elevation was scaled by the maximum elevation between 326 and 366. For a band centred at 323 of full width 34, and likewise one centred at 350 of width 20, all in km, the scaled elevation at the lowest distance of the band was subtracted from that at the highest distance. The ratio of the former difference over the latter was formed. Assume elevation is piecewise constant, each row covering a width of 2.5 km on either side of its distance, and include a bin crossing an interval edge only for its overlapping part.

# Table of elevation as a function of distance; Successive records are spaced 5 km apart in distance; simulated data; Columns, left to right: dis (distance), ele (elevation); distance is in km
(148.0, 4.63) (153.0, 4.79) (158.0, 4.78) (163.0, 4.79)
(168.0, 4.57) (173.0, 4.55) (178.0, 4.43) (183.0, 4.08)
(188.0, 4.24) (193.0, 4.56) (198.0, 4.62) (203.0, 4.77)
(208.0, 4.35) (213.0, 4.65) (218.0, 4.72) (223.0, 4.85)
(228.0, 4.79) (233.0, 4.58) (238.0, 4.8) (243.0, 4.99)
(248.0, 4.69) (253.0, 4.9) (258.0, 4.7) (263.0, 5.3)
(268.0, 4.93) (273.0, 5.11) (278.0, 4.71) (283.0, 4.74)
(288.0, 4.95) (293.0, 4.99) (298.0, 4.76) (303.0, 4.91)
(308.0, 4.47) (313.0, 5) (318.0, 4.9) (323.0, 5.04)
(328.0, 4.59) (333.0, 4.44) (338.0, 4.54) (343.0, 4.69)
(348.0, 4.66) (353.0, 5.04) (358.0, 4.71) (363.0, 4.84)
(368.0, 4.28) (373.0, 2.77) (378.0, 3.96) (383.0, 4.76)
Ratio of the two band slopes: 3.5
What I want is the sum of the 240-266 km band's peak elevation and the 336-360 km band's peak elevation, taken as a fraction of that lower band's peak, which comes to 1.95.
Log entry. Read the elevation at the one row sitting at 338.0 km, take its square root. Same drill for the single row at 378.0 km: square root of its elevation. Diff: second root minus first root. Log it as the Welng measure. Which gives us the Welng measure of -0.14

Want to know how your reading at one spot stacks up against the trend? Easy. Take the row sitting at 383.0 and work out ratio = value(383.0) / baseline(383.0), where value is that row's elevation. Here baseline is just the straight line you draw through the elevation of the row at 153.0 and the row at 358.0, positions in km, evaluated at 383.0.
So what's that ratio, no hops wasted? 1.01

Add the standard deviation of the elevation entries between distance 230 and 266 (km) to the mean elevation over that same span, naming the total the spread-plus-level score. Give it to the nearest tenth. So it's 5.1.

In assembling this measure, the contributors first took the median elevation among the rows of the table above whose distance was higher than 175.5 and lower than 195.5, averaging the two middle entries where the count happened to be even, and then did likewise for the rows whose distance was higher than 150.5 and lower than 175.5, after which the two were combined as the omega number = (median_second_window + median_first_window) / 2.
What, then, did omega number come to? 4.6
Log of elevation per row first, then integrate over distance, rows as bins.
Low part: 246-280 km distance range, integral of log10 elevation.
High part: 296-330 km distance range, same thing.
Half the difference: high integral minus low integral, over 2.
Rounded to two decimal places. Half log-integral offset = -0.15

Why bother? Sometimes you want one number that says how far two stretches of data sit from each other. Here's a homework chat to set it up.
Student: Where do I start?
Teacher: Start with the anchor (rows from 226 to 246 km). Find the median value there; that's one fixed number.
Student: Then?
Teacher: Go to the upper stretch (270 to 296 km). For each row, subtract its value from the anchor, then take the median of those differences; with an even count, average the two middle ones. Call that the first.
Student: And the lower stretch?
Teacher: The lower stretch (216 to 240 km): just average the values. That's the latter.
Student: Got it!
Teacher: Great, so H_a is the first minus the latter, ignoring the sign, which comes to 4.90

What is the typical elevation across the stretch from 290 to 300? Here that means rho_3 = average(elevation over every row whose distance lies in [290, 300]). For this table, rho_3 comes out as 4.88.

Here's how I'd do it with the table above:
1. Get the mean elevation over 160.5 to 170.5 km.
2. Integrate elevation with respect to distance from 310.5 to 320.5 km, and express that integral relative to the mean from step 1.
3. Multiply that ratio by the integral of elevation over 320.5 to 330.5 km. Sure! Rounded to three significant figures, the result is 509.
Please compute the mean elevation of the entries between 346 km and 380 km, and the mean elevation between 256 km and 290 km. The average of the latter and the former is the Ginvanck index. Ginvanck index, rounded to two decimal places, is 4.62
